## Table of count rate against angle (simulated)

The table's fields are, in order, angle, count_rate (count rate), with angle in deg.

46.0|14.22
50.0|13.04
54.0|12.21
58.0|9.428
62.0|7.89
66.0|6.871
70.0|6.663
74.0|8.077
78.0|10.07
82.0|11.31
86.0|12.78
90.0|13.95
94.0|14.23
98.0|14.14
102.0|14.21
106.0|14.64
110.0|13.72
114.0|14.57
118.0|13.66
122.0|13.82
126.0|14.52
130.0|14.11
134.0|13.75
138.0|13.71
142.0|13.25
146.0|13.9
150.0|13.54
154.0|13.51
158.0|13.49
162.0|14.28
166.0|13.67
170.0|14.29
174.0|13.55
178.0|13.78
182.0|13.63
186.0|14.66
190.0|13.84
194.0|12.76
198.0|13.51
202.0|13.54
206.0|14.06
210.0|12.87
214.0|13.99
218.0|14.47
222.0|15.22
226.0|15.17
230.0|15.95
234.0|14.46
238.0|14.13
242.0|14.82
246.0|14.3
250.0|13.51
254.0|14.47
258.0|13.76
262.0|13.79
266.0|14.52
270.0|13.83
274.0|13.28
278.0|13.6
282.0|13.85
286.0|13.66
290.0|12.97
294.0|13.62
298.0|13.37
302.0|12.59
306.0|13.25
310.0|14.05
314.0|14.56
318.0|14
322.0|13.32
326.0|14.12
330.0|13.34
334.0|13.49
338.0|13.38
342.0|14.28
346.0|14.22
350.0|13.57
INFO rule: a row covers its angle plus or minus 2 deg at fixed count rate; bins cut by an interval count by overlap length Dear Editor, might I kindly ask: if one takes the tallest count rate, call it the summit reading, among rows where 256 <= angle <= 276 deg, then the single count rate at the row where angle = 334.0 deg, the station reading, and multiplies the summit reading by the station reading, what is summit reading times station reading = 196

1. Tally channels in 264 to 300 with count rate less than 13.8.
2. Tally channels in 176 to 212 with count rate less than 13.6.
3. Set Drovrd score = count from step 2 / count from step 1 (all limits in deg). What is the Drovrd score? 0.67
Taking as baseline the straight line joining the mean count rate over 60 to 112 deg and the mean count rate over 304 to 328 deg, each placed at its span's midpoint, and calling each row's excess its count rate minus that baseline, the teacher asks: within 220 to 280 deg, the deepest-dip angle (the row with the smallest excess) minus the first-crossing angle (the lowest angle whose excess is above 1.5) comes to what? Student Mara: 52 deg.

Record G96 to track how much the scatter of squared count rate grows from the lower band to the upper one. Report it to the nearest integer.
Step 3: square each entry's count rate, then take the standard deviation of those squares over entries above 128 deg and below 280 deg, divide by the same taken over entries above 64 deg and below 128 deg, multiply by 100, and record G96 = 30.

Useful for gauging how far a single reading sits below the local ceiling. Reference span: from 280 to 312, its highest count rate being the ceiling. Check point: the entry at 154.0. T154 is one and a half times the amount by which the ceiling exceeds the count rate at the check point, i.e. 0.8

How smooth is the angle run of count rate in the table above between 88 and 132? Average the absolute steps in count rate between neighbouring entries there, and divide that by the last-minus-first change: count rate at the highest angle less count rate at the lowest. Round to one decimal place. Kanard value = 3.0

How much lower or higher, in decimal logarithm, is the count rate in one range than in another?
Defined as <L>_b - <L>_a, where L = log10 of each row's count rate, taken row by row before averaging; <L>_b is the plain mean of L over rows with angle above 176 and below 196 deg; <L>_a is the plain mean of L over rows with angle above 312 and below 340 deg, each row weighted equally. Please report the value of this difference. 0.00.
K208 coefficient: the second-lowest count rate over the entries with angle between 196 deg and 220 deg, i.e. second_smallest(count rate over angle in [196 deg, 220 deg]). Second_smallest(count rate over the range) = 13.51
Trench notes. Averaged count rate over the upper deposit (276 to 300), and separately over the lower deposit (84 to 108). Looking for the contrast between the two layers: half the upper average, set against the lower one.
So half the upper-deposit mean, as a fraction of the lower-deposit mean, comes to 0.483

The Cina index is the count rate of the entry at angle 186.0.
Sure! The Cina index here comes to 14.66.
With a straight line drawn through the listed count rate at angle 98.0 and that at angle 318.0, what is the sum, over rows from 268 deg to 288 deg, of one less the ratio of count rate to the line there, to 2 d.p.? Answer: 0.14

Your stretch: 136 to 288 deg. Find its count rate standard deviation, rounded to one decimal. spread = 0.6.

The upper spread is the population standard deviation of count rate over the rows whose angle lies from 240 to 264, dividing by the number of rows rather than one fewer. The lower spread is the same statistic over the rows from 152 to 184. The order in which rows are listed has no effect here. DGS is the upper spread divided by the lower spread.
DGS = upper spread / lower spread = 1.49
